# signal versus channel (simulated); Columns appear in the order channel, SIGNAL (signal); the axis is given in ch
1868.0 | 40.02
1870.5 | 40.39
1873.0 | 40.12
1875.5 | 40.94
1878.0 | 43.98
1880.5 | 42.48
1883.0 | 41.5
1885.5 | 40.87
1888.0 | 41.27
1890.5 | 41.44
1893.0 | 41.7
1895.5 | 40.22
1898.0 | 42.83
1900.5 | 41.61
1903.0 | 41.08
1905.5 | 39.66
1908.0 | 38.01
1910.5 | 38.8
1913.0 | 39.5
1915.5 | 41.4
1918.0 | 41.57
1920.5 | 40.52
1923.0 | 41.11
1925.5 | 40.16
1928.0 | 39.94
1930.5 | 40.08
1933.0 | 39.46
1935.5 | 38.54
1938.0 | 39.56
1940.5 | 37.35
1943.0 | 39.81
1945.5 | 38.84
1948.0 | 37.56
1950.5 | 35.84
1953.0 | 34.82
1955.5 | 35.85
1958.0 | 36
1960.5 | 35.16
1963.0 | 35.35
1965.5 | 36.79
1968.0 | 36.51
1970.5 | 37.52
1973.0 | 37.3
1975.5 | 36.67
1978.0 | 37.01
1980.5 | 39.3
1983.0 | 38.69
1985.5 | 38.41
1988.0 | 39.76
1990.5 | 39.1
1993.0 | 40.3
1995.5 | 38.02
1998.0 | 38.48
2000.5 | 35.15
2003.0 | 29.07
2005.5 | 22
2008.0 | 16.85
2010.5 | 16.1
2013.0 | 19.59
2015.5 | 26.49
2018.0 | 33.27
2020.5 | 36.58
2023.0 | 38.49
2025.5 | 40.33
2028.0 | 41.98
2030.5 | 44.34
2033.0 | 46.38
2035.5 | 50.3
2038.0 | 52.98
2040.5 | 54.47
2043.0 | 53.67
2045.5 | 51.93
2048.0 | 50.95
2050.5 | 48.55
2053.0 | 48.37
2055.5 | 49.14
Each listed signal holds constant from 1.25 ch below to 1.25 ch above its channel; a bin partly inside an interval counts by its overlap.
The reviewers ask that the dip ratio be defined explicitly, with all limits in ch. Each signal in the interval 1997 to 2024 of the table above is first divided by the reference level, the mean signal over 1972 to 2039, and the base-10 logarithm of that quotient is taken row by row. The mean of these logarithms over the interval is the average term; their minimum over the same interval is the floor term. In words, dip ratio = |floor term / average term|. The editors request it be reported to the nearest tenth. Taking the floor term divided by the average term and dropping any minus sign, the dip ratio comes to 2.8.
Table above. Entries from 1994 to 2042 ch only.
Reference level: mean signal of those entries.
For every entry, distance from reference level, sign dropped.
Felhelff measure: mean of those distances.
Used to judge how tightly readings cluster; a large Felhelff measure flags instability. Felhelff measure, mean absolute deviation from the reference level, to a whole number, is 9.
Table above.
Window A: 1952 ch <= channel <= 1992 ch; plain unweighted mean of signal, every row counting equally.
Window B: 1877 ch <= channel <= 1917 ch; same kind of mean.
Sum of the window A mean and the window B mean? 78.2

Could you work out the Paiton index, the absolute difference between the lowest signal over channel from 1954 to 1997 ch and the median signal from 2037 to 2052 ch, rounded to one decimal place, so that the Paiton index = 17.3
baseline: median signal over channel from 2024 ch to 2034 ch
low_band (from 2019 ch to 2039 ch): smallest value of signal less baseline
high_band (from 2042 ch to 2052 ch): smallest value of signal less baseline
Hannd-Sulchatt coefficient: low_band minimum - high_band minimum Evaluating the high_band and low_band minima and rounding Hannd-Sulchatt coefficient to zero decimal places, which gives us -12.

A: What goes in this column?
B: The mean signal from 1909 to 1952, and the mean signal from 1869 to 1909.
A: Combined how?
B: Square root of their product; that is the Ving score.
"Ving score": 40.3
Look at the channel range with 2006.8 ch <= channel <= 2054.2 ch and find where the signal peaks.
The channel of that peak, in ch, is 2040.5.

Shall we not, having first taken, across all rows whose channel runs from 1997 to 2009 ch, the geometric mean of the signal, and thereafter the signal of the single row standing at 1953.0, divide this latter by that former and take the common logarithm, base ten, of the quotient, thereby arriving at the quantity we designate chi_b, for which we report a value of 0.11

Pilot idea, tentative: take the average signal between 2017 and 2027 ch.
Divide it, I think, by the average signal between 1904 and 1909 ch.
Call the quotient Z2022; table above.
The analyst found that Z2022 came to 1.0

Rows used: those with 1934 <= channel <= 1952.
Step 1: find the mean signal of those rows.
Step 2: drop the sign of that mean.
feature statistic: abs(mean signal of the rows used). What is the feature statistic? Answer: 38.2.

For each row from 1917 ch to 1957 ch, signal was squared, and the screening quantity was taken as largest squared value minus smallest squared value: 516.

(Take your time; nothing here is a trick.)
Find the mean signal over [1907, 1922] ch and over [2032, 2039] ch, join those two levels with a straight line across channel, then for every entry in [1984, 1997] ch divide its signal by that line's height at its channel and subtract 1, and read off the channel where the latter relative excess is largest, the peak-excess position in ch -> 1993.0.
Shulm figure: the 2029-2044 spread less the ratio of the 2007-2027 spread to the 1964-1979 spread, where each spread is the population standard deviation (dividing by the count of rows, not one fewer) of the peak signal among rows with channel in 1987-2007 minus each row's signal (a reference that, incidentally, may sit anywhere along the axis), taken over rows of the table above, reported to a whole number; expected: -23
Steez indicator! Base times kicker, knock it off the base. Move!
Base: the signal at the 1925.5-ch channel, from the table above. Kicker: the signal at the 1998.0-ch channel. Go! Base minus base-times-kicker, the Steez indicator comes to -1505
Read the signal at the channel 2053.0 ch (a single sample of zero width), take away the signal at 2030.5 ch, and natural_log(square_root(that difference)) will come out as 0.70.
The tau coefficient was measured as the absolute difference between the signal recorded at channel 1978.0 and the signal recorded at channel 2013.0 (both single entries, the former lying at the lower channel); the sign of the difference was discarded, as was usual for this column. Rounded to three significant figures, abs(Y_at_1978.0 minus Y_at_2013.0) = 17.4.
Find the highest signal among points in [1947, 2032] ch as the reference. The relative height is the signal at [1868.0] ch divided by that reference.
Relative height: 0.90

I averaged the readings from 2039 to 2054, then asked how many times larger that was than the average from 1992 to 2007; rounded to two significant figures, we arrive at 1.5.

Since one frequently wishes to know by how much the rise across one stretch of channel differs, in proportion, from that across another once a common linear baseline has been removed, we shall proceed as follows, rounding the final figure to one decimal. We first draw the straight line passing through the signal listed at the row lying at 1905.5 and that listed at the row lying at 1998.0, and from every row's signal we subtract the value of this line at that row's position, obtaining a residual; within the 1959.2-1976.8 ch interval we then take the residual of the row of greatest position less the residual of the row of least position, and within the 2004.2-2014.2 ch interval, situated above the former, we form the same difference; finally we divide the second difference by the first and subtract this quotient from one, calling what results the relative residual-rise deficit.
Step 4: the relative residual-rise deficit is 2.4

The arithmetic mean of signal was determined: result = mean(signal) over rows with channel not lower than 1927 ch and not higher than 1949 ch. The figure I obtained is 39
